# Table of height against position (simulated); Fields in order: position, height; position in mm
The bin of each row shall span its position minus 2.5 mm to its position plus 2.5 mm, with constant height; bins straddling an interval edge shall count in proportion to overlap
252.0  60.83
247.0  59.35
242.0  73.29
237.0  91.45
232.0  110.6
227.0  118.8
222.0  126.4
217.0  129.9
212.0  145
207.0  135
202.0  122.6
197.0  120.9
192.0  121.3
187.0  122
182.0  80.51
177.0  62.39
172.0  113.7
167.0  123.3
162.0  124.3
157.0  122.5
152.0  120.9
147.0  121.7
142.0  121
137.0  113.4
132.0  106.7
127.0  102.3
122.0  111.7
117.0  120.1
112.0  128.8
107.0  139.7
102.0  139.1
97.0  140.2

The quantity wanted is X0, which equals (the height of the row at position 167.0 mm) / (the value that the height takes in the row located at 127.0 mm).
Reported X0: 1.21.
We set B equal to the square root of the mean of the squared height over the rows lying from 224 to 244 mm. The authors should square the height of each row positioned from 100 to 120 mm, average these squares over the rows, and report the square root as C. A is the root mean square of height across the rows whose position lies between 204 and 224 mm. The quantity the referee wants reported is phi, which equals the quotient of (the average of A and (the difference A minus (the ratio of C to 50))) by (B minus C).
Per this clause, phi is -4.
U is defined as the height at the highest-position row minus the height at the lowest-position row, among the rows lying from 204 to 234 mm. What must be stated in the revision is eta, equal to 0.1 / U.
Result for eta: -0.004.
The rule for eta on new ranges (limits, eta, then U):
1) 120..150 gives 0.010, 10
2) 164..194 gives -0.050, -2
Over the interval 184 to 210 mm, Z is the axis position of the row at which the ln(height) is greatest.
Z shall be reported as 207.0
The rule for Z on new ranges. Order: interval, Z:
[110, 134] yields 112.0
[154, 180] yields 162.0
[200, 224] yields 212.0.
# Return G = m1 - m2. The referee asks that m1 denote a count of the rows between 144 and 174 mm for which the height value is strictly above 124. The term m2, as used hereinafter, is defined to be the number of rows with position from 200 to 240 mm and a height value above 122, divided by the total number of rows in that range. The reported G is 0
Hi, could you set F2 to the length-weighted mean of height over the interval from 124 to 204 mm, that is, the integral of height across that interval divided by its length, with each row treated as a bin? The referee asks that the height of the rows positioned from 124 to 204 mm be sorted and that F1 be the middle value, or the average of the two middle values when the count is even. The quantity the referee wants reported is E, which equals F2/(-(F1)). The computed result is -0.93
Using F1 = 121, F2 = 112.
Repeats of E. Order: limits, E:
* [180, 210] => -0.97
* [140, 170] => -1.00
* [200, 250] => -0.92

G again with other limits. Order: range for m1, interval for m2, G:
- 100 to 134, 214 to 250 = 3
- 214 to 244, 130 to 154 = 2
